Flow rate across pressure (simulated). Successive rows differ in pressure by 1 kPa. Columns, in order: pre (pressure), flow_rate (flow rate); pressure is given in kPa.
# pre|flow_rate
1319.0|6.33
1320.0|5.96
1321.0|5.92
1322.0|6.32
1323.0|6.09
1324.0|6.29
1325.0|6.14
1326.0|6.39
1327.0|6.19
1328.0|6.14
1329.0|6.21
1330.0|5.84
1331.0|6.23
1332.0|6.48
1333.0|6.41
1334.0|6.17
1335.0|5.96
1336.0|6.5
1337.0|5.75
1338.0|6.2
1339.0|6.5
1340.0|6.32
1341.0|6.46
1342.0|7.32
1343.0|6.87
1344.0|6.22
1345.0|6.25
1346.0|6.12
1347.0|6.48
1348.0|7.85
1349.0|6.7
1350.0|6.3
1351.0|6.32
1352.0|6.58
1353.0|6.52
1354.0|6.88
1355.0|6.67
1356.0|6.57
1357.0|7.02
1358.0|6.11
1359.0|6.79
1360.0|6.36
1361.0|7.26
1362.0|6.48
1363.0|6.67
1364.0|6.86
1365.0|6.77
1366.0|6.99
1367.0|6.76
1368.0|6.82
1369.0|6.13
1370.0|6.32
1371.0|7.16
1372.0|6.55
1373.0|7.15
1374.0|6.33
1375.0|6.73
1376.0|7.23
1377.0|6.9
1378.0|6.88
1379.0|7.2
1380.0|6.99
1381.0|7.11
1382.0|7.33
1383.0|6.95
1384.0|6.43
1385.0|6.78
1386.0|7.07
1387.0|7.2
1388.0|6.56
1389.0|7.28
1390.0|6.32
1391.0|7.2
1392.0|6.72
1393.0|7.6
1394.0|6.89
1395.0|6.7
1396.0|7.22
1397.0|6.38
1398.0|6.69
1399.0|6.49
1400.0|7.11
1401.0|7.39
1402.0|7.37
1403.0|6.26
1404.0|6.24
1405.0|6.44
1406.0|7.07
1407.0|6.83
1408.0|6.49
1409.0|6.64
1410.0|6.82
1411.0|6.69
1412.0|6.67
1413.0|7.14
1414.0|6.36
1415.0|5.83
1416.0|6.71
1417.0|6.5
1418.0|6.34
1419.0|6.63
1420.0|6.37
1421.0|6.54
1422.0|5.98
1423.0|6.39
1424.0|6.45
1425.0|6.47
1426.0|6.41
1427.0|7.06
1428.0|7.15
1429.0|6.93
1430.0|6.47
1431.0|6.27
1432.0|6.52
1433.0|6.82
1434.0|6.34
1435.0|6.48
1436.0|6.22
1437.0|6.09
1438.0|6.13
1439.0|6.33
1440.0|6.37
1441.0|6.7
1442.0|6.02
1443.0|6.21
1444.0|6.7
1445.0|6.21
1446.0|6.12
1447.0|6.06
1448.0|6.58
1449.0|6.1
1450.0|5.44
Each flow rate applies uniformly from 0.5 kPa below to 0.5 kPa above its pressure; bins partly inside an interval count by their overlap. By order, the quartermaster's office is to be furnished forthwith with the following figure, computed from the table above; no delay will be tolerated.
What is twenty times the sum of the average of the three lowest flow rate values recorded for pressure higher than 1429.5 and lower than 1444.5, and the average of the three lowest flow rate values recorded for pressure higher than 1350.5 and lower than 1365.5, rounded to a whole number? 247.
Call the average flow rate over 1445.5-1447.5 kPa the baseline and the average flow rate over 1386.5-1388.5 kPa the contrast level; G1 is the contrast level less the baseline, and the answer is 0.79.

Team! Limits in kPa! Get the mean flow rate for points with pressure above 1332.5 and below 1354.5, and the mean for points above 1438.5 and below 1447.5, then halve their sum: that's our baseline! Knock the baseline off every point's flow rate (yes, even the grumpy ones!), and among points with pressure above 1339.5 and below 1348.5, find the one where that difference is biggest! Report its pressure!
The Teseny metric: 1348.0 kPa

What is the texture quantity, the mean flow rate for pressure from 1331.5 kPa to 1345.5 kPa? 6.39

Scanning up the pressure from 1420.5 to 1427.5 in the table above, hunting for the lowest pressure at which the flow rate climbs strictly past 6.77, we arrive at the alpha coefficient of 1427.0 kPa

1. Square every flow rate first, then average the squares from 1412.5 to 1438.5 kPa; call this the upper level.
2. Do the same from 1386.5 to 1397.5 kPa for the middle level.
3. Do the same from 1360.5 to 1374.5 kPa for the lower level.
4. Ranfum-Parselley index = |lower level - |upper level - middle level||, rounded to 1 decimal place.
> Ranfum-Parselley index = 39.6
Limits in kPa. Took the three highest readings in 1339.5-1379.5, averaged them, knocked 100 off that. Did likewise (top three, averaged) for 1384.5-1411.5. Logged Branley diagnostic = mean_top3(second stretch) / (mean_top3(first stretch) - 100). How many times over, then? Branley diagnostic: -0.0806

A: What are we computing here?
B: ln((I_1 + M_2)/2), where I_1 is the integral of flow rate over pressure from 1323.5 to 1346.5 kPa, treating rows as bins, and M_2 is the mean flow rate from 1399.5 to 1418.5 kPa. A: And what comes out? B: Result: 4.3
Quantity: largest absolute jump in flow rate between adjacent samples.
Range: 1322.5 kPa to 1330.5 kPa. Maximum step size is 0.4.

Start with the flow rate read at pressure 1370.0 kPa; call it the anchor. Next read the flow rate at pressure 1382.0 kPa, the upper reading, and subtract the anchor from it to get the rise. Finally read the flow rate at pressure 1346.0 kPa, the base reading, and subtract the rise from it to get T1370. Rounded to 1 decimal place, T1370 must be 5.1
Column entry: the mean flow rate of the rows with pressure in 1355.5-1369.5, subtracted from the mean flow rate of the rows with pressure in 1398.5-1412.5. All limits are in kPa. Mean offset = 0.1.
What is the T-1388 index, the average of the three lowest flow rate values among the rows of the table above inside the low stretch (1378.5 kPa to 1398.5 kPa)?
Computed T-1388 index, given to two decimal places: 6.38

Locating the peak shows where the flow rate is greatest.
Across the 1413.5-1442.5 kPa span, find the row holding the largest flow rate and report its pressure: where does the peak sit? 1428.0 kPa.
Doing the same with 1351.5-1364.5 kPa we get 1361.0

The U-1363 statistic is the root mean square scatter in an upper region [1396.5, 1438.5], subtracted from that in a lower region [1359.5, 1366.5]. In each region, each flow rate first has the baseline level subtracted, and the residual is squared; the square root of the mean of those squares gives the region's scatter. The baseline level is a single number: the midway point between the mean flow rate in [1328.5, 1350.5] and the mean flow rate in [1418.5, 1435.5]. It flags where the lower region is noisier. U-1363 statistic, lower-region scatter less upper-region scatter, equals 0.04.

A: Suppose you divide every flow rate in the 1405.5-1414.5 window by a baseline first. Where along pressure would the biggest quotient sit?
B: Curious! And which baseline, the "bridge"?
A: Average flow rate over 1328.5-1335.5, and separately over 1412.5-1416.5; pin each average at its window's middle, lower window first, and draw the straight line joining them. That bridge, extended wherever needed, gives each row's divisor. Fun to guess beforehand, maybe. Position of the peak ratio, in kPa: 1413.0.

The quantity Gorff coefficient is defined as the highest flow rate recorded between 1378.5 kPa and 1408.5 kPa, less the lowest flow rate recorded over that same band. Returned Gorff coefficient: 1.36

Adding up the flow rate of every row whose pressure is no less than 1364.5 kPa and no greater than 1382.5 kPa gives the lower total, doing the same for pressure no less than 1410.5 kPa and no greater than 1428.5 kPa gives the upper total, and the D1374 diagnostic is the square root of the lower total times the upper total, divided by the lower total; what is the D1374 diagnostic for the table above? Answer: 0.98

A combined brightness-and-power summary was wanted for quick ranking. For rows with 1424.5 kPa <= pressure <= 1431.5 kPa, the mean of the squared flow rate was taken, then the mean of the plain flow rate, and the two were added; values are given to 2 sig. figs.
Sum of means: 51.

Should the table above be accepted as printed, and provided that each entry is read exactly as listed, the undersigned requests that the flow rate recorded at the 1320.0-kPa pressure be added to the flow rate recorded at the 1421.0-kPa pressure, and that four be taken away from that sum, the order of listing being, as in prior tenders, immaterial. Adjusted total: 8.50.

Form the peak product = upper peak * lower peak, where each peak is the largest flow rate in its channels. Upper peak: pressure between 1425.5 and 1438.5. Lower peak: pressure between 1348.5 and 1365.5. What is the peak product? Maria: 51.9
